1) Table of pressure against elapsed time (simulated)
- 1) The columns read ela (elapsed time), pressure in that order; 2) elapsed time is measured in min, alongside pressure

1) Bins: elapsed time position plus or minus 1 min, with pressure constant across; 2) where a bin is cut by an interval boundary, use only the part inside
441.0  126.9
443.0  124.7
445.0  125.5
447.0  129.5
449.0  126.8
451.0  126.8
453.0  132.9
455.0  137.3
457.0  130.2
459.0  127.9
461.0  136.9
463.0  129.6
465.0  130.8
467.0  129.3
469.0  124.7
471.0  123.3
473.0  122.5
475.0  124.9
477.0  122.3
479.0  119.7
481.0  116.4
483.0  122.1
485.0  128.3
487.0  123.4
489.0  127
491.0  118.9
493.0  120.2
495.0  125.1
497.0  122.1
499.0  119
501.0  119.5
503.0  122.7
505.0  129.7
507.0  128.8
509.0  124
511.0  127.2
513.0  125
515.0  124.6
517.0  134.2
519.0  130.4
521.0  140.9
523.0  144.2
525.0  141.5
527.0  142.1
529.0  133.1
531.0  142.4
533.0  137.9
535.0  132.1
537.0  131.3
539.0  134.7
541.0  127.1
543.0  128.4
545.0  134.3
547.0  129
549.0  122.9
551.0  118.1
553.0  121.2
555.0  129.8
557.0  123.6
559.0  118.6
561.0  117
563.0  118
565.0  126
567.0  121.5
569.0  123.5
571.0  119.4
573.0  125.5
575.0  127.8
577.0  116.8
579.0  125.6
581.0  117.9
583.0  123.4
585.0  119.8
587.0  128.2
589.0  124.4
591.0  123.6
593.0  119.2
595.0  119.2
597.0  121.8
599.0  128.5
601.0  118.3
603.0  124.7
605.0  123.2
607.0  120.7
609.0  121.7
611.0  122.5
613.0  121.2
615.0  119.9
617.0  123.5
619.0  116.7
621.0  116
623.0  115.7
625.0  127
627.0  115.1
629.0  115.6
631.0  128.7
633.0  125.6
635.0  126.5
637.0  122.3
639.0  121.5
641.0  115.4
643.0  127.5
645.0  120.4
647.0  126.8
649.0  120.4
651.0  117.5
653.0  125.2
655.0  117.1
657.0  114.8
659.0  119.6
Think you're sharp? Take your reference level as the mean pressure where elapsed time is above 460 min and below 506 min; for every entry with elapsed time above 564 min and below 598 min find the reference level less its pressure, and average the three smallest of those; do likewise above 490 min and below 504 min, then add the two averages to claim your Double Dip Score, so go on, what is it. -2.1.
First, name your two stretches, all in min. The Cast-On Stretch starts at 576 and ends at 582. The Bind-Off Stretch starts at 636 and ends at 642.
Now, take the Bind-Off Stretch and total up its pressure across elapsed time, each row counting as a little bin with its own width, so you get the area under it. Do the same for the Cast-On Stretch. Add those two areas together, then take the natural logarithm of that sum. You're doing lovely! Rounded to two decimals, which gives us 7.27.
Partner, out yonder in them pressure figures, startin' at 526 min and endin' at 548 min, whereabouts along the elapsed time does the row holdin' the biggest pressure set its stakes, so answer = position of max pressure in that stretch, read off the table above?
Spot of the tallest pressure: 531.0 min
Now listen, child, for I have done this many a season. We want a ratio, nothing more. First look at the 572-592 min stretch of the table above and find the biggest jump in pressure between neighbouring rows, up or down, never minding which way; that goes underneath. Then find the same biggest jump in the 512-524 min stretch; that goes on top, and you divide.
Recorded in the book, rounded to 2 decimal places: 0.95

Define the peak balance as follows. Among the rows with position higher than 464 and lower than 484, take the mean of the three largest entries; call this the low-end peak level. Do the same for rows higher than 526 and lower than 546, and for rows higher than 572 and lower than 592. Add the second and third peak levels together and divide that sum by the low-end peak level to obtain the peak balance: 2.09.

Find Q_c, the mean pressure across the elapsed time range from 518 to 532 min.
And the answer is 139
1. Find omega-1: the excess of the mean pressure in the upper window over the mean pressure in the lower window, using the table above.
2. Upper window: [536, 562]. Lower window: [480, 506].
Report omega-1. 3.2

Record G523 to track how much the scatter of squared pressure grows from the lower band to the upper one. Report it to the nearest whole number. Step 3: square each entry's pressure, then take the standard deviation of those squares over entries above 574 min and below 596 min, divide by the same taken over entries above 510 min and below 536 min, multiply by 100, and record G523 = 52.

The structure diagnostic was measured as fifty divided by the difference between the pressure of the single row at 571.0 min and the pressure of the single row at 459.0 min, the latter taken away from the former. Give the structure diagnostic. -6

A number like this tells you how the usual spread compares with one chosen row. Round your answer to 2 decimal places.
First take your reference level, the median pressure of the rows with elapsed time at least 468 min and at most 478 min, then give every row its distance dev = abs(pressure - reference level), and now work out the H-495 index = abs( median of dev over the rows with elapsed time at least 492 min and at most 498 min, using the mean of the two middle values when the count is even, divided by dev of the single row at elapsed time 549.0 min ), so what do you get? 4.50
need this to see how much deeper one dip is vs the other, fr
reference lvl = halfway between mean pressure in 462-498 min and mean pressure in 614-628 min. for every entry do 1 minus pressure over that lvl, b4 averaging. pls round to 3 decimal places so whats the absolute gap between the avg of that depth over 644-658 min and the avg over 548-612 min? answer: 0.016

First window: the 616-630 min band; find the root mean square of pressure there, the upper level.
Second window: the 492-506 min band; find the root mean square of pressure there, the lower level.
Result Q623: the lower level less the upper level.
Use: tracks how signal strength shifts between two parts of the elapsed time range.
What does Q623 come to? 4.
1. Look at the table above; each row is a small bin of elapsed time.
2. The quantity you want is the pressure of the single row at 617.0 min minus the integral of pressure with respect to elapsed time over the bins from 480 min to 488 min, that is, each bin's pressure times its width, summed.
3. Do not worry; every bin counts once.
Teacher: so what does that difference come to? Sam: -857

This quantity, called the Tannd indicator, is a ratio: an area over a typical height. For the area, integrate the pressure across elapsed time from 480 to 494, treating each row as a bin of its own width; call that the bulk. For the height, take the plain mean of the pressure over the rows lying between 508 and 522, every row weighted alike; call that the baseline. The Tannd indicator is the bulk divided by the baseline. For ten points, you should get 13.23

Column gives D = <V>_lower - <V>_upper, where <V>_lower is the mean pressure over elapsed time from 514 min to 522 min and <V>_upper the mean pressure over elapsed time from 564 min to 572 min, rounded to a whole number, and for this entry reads 10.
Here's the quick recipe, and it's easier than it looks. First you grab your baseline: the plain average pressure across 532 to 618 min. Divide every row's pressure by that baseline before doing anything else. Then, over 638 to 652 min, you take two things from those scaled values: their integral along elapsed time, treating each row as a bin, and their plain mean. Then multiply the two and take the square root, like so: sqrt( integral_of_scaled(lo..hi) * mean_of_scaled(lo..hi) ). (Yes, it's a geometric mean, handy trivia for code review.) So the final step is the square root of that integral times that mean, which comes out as 3.66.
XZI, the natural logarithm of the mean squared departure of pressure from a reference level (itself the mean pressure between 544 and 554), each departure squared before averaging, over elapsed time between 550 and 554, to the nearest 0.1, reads 3.5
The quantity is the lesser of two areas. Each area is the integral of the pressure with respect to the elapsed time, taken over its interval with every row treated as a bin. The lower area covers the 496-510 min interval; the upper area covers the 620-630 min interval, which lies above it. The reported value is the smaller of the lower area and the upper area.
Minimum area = 1179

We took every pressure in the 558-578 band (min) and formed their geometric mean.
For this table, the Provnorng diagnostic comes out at 121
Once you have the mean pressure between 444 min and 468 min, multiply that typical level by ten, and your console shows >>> 1303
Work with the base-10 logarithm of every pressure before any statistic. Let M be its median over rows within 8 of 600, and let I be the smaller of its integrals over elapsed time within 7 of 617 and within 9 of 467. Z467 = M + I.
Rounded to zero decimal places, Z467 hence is 31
